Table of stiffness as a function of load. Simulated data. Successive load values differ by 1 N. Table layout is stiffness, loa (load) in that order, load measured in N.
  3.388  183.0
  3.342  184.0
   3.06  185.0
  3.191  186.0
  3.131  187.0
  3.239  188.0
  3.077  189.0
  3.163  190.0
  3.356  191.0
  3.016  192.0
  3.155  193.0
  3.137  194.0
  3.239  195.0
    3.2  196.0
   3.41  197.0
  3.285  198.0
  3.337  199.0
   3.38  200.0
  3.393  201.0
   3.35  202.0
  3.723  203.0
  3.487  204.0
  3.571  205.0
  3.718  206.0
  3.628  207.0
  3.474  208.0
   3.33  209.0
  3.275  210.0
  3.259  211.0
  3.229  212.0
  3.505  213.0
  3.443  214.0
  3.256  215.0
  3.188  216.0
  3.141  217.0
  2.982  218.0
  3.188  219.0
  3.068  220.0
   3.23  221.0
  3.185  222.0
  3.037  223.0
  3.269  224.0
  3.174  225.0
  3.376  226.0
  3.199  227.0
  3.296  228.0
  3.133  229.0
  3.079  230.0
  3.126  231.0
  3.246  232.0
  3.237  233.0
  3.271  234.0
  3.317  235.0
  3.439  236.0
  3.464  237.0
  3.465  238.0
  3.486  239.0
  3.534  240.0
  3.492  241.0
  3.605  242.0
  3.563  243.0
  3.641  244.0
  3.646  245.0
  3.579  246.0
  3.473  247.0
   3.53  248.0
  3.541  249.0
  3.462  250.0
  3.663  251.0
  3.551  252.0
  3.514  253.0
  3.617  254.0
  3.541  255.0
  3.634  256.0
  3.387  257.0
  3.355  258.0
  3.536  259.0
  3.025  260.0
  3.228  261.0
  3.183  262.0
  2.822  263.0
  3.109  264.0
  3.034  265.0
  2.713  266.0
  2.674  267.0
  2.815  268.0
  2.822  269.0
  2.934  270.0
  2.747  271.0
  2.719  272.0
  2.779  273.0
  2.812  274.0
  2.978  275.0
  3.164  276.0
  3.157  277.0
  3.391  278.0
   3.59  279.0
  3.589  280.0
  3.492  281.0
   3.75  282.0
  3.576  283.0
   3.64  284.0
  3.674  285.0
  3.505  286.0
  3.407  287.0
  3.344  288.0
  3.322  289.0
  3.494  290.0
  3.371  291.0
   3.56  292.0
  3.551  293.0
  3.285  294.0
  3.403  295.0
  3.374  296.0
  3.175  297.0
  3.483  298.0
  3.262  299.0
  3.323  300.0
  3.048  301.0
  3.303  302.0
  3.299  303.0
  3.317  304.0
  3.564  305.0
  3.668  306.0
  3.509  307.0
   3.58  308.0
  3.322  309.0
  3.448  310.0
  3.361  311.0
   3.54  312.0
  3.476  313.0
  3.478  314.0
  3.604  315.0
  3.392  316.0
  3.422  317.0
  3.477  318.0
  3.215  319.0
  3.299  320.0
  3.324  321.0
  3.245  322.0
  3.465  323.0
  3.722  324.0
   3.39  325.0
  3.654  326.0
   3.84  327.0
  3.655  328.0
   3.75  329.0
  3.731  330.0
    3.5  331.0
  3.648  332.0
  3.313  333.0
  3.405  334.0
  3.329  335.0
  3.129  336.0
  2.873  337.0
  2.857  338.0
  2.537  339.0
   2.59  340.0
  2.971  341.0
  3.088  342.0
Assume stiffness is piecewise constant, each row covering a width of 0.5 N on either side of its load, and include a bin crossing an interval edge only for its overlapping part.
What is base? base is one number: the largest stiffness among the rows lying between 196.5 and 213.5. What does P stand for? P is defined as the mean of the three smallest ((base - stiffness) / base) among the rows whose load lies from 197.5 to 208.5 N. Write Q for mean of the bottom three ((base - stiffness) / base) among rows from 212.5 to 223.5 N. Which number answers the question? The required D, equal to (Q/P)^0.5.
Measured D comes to 3.1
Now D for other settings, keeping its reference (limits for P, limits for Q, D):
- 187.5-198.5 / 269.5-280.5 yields 0.7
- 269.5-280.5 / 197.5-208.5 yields 0.4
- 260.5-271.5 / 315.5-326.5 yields 0.4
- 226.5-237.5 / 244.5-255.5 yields 0.5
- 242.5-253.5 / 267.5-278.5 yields 2.6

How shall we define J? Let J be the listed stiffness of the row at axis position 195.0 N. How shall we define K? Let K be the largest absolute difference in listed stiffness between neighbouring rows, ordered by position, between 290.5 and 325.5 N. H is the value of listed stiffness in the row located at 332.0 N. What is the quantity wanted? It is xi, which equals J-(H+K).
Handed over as -0.74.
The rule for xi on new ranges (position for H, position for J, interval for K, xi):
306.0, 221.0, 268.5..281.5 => -0.67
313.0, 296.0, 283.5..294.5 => -0.37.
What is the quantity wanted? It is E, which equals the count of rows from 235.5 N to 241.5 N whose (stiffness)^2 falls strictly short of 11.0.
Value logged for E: 0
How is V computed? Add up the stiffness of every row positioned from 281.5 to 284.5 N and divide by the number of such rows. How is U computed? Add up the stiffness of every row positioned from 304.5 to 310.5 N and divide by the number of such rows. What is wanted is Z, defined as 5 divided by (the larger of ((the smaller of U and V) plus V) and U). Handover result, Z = 0.697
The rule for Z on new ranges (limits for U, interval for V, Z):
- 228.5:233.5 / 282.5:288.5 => 0.748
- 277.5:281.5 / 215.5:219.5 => 0.800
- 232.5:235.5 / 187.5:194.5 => 0.790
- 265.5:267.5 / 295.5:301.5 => 0.837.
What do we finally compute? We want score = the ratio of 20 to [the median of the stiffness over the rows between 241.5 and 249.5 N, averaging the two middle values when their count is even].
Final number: 5.6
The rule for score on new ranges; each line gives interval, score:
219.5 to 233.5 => 6.3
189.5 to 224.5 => 6.1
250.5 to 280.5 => 6.3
